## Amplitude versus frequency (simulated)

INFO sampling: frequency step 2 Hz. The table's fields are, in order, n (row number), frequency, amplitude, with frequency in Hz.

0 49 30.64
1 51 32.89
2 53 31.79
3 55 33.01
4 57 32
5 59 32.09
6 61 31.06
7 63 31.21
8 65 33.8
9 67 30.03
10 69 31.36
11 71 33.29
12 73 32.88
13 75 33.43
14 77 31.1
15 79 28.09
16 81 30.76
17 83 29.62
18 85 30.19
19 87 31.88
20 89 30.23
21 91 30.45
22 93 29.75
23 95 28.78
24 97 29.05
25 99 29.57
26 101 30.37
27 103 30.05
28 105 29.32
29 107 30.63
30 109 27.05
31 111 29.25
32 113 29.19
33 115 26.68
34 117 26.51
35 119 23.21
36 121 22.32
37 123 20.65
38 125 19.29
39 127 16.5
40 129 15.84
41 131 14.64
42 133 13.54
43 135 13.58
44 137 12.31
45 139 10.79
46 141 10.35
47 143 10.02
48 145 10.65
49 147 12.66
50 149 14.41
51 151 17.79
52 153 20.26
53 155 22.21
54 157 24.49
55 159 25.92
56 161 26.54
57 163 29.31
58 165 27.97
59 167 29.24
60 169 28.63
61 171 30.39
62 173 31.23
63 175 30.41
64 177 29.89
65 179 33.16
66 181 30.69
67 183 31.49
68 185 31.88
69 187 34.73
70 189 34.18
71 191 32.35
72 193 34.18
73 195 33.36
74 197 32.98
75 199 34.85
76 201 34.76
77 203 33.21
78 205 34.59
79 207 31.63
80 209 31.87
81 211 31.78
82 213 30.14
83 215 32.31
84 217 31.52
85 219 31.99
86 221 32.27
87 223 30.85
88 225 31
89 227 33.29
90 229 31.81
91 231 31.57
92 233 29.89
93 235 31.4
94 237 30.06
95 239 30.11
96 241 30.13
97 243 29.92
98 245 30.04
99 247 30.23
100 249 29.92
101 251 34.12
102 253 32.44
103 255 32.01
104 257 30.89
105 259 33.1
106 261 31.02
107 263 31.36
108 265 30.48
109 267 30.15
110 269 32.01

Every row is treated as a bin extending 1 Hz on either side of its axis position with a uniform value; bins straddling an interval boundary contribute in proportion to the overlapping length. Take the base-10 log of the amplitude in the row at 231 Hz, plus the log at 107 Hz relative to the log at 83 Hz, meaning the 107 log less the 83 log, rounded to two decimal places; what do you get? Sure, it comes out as 1.51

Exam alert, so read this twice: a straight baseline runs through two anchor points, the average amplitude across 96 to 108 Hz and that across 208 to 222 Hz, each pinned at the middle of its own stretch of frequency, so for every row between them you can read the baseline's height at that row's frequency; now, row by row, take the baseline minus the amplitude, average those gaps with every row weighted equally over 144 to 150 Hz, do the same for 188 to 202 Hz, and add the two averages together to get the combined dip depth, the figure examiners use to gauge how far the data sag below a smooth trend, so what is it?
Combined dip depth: 15.6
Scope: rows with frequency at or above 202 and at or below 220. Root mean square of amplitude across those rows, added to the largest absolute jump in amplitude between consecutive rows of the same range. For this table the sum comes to 35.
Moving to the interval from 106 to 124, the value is 30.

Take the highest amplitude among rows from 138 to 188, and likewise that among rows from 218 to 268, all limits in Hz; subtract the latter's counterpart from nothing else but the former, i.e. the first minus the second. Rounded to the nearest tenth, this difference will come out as 0.6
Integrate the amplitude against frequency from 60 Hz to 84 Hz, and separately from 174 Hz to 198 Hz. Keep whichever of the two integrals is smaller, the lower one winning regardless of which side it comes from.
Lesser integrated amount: 753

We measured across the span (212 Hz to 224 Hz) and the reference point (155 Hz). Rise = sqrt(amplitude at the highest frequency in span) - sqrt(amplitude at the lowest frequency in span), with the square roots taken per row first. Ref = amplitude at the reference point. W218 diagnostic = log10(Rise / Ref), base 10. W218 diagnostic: -2.5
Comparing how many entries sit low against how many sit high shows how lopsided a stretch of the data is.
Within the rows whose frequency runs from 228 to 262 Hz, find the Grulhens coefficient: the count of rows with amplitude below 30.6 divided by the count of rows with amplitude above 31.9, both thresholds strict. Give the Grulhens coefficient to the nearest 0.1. 2.0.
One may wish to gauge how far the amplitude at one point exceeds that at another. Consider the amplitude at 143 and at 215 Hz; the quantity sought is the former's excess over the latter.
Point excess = -22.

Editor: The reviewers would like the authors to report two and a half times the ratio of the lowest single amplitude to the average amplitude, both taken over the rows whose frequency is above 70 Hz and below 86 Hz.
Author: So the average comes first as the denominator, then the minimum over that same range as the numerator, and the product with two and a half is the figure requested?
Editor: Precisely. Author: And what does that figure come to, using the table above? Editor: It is 2.25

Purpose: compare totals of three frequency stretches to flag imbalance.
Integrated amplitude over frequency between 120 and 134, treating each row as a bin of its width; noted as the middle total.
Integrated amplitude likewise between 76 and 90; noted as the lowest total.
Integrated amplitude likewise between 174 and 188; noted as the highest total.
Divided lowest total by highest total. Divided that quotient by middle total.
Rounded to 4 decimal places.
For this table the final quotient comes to 0.0039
